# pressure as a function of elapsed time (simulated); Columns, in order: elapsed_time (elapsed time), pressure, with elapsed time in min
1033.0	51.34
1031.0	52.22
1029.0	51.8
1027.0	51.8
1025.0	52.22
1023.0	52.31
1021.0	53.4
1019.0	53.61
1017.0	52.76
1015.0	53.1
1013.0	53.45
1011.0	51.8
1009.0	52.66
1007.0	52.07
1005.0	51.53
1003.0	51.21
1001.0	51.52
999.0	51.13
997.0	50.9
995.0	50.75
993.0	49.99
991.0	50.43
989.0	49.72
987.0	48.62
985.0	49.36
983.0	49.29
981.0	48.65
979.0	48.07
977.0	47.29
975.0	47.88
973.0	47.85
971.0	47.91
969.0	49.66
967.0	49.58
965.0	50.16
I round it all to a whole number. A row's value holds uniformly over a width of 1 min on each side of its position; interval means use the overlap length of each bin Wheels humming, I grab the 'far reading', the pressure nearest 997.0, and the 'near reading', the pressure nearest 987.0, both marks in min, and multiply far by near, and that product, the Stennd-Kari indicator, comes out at 2475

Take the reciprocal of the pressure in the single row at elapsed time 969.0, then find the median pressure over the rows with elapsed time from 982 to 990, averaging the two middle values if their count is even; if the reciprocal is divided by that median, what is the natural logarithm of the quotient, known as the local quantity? -7.80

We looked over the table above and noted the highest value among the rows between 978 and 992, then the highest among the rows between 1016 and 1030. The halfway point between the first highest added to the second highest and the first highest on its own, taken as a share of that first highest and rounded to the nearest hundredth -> 1.53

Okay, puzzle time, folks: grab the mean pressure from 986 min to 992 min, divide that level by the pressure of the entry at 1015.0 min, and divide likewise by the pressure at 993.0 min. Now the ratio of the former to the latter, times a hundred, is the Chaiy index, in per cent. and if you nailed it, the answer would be 94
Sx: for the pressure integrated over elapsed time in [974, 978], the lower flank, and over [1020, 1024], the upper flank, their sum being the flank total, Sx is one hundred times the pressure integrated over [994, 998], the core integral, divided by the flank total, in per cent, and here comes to 50.6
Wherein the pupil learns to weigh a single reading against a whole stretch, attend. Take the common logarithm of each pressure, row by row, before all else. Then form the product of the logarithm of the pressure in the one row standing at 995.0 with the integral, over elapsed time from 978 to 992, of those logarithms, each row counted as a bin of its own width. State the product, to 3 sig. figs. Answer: 40.4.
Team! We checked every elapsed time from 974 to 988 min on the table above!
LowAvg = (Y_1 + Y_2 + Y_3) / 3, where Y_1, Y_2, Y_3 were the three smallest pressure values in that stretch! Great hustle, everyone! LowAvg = 47.7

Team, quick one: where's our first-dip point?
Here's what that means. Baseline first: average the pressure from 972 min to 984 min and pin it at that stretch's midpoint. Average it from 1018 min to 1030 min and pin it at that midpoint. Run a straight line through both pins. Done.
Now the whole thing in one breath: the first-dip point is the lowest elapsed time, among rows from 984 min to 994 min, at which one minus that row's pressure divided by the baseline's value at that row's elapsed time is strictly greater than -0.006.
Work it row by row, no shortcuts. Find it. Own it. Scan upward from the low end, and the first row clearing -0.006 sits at 987.0 min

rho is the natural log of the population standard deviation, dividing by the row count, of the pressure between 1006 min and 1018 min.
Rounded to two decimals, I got -0.57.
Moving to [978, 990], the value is -0.59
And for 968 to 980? -0.31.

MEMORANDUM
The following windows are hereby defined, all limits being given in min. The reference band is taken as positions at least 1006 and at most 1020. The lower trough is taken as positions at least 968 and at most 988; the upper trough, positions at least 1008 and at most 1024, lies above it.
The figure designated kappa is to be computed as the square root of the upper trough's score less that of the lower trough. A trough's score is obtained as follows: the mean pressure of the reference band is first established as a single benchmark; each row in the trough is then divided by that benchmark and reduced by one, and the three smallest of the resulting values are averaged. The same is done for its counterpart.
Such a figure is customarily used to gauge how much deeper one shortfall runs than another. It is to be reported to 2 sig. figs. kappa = 0.29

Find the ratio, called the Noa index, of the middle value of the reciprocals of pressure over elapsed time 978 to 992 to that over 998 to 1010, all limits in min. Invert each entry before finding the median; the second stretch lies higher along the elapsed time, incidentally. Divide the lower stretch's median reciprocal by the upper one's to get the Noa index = 1.05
